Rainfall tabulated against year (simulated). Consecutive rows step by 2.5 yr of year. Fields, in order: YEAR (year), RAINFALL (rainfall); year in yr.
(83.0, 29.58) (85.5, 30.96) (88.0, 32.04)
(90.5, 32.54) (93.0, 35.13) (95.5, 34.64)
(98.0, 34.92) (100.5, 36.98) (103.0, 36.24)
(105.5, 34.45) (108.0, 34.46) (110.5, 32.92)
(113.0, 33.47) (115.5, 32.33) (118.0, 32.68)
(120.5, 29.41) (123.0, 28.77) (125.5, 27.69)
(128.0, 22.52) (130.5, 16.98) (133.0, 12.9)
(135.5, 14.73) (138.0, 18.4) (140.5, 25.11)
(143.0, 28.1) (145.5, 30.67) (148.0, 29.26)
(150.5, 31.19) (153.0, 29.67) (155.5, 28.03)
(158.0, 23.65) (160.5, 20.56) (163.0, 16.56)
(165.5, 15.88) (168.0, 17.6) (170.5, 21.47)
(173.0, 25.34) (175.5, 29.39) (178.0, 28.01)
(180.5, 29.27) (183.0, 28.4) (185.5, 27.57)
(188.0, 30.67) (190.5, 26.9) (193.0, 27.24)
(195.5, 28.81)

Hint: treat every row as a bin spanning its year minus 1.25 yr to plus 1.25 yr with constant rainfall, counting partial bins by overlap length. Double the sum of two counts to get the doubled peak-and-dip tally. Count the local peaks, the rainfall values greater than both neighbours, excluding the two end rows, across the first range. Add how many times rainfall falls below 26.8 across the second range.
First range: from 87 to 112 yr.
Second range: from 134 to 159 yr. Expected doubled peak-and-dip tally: 14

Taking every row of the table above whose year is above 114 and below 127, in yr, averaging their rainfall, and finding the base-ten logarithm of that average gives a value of 1.48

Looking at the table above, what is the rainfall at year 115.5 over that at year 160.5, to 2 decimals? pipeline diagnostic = 1.57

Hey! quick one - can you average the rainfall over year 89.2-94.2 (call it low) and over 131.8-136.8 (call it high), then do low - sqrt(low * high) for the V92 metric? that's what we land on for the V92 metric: 12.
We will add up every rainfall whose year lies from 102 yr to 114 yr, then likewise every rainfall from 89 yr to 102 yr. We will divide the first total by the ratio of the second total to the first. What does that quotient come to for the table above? 169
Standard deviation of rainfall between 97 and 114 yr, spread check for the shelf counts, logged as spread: 1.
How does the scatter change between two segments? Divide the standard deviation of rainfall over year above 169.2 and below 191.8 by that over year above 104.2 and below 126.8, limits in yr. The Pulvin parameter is 1.08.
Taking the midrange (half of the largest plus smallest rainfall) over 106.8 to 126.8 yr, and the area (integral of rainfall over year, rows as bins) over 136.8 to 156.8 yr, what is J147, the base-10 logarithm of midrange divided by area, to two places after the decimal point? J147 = -1.25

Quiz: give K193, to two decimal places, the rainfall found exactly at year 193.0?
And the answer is 27.24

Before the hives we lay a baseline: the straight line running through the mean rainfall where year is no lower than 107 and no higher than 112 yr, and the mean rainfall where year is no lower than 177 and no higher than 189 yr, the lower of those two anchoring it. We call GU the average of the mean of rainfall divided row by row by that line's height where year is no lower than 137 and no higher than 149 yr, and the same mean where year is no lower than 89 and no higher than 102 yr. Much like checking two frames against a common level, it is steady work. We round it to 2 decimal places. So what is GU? 0.92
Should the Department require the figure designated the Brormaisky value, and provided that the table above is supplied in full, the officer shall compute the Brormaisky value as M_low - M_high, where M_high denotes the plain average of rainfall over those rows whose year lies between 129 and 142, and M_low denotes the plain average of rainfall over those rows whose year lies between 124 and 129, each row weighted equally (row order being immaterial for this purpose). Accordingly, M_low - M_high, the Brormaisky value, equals 7.5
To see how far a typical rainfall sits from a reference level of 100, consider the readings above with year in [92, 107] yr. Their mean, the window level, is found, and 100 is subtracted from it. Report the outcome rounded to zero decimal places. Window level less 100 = -65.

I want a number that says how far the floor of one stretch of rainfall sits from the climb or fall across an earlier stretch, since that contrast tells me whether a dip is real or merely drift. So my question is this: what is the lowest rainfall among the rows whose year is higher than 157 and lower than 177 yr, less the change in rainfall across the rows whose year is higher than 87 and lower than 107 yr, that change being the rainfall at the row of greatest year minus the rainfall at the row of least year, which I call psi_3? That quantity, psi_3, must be 13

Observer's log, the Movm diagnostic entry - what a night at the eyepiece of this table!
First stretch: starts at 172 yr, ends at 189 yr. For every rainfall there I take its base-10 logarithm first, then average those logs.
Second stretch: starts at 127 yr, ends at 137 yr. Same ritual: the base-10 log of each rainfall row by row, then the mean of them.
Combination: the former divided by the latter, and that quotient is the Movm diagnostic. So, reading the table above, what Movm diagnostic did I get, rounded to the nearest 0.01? 1.20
